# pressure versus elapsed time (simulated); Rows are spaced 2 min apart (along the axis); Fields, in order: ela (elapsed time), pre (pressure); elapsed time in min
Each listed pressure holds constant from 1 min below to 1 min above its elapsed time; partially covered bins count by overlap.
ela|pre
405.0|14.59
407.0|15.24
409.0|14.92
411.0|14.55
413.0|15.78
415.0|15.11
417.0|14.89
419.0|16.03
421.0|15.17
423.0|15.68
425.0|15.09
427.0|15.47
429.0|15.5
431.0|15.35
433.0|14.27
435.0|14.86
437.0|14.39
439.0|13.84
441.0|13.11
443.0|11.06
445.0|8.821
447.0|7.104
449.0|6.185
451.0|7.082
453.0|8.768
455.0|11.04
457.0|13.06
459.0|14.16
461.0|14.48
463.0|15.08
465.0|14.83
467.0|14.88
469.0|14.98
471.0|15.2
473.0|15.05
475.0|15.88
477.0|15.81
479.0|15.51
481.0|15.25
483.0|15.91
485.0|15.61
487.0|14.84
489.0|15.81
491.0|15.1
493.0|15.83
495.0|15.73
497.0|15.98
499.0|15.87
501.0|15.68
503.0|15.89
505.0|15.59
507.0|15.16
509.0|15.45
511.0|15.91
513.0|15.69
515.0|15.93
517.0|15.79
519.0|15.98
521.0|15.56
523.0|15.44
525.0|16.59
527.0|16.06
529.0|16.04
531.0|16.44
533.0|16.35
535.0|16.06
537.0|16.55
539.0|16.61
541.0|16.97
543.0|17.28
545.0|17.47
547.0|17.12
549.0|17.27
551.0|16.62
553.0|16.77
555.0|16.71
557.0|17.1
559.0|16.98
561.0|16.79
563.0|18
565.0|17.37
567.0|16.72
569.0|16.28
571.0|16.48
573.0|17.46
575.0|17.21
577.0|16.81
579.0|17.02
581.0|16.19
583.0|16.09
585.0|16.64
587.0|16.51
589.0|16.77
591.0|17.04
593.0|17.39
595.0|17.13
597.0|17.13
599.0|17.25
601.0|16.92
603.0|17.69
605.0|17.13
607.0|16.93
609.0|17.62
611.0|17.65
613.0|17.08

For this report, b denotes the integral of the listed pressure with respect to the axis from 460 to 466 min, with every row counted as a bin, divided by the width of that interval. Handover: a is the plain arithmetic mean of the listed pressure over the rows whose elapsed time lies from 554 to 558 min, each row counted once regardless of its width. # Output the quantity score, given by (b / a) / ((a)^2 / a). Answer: 0.052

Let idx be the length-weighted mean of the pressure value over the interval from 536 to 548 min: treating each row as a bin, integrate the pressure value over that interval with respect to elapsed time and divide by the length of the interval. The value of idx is 17.0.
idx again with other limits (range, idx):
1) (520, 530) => 15.9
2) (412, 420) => 15.5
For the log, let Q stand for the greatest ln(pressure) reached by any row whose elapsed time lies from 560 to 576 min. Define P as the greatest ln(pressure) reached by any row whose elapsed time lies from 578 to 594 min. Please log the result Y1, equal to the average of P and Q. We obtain 2.873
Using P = 2.86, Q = 2.89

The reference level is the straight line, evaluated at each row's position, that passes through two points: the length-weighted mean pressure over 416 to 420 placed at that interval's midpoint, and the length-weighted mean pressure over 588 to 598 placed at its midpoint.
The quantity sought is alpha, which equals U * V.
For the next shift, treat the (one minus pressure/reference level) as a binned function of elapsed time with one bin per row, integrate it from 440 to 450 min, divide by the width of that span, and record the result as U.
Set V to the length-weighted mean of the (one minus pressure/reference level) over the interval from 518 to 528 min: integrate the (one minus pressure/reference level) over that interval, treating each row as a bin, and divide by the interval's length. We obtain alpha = 0.013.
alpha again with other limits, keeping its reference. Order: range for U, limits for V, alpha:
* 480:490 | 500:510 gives 0.002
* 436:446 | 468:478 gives 0.008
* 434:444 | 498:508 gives 0.005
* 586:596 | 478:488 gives 0.000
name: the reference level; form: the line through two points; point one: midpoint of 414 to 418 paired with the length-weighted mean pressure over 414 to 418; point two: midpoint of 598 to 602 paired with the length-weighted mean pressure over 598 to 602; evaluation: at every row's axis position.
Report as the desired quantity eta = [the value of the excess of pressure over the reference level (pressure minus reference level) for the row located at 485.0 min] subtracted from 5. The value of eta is 5.2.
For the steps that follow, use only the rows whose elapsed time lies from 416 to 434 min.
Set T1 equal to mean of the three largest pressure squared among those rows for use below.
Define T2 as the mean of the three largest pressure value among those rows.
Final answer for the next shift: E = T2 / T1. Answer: 0.0635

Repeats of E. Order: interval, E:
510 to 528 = 0.0617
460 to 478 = 0.0640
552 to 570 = 0.0571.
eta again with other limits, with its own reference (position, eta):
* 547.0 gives 4.4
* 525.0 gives 4.6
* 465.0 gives 5.7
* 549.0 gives 4.2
